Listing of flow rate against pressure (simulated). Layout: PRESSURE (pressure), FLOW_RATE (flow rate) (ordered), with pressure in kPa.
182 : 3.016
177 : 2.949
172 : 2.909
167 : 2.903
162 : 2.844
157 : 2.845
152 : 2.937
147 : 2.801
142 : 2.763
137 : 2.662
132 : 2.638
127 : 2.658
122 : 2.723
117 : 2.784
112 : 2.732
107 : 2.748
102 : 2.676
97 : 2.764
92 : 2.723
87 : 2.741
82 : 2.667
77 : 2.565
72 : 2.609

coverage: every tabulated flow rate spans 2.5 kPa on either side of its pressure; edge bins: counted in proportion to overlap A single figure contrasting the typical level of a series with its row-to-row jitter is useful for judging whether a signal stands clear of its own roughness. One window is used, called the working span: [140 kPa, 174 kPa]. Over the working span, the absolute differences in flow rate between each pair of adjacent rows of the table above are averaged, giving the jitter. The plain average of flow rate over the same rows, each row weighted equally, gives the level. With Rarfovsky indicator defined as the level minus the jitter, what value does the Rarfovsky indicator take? 2.80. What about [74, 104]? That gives 2.62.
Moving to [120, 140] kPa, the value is 2.63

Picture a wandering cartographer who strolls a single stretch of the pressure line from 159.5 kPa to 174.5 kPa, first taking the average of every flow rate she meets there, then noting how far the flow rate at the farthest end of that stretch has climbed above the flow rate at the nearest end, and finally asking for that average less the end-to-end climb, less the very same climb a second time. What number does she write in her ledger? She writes 2.76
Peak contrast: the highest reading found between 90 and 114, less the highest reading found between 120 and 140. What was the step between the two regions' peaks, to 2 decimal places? 0.04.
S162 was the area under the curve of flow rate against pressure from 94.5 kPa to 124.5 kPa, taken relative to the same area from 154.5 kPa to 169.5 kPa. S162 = 1.91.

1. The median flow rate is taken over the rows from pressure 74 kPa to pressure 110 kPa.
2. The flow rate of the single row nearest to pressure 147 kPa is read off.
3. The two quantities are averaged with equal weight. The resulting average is 2.76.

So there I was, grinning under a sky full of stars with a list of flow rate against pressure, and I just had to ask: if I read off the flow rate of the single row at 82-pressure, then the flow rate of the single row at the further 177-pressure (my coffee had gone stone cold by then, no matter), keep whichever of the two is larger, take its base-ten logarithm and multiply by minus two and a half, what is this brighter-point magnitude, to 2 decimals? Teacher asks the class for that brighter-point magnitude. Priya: -1.17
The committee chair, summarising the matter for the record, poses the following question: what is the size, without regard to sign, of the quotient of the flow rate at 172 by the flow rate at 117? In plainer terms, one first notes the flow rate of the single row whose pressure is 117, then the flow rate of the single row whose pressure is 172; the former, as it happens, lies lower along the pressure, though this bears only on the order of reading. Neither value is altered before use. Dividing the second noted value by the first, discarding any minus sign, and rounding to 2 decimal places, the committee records 1.04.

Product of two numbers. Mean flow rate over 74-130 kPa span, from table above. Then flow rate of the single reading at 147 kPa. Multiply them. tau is 7.6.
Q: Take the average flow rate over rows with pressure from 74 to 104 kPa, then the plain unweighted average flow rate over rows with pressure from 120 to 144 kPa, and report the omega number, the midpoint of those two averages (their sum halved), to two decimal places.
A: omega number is 2.69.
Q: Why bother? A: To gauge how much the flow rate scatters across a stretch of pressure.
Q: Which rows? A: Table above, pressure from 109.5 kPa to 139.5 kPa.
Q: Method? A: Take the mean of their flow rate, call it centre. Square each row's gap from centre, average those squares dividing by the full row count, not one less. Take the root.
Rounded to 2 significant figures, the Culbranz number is 0.051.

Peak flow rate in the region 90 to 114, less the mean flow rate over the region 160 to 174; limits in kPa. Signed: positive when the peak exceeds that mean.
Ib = -0.12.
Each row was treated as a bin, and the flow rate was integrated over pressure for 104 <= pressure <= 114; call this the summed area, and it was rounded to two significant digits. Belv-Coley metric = 27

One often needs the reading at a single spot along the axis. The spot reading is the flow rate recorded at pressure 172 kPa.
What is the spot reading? 2.909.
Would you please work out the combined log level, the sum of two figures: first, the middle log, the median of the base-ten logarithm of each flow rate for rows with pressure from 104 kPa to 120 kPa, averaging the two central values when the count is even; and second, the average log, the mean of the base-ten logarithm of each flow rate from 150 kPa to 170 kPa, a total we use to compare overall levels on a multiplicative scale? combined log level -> 0.899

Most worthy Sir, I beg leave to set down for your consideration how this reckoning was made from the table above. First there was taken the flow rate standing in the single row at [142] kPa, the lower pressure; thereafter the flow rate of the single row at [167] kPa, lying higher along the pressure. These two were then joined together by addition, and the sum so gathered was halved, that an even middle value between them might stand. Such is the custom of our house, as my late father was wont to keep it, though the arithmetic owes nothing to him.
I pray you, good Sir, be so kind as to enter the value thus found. 2.83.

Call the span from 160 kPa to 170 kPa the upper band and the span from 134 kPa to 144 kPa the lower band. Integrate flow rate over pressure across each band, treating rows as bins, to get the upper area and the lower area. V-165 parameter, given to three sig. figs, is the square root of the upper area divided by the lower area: 1.03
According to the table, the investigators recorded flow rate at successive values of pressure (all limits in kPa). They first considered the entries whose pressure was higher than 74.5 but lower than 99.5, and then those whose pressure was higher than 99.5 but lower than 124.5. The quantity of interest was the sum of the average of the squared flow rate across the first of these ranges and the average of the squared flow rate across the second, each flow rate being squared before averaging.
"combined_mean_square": 14.7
